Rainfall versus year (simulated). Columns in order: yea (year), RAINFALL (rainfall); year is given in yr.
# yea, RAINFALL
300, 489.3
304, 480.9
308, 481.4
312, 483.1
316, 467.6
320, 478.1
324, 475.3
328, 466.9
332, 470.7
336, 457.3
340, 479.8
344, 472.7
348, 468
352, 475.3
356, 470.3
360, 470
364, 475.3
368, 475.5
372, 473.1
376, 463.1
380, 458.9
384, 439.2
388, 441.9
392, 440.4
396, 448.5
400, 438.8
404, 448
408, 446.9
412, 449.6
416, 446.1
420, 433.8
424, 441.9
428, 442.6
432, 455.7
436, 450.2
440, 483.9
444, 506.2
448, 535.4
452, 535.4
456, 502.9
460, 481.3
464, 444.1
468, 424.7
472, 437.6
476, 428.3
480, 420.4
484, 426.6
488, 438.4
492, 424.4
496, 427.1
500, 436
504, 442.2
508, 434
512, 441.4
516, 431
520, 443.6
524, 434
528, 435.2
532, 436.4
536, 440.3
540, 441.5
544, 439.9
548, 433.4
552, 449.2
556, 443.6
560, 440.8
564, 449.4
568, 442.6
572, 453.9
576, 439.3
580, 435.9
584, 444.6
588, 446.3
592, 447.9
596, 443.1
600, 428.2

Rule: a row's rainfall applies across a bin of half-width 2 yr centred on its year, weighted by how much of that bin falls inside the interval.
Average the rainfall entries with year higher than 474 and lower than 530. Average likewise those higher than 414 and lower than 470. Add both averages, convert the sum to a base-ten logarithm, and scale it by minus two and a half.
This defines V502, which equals -7.39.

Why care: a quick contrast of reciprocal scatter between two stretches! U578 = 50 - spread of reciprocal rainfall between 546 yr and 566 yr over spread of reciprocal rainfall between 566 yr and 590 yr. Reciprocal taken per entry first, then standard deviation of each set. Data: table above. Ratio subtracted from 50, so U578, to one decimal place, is 48.9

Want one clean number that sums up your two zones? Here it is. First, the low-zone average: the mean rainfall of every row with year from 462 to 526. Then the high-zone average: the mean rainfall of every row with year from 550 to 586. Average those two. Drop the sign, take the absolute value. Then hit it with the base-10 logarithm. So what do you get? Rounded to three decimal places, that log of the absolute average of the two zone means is 2.642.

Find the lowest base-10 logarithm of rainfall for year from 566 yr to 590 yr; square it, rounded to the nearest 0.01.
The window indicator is 6.97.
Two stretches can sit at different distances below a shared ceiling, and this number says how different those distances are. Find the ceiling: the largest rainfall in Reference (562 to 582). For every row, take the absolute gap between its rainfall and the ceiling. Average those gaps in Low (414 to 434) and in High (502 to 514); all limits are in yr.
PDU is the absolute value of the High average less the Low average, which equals 4.1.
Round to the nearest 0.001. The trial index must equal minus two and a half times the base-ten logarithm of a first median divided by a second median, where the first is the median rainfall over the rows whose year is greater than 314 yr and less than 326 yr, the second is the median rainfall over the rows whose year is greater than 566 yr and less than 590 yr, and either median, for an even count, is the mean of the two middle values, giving -0.075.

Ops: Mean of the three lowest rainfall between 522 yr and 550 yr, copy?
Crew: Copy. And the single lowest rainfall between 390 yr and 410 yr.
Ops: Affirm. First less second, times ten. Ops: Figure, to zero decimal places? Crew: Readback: -46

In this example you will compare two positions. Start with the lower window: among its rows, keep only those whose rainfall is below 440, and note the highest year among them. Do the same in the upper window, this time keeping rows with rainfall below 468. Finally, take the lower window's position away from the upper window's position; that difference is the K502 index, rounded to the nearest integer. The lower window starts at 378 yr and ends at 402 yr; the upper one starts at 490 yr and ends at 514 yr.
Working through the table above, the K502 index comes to 112 yr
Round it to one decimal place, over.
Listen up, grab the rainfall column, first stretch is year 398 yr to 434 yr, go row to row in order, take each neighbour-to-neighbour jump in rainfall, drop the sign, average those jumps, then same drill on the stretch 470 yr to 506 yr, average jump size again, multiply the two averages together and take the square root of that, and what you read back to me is 7.3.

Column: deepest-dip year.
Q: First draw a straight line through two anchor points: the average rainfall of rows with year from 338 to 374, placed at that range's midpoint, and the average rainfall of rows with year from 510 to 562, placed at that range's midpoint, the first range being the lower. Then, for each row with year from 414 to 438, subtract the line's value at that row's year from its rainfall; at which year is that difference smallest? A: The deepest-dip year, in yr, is 420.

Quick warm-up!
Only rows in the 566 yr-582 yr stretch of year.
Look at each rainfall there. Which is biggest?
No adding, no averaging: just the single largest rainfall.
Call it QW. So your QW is 453.9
